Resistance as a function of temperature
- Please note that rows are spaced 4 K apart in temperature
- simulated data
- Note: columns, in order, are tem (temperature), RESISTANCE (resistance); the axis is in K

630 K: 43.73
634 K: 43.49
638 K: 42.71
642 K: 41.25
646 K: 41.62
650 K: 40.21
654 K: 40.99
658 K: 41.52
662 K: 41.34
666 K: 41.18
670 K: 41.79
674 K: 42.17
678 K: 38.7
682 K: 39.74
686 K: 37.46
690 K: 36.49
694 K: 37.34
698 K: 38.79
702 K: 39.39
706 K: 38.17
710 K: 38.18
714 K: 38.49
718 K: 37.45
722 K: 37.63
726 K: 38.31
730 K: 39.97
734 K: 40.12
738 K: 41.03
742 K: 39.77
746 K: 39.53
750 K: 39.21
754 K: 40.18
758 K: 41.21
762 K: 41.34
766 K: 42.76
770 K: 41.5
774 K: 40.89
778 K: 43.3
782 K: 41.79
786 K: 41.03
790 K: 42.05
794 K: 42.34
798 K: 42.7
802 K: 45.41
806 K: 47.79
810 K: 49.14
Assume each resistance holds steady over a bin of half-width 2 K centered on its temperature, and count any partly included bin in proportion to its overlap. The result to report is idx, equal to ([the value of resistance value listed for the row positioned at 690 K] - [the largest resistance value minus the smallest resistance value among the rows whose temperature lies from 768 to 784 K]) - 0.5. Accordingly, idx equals 33.6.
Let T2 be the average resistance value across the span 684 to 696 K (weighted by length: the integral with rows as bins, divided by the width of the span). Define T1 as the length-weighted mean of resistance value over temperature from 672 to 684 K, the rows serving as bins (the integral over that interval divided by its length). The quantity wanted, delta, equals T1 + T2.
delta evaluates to 77.3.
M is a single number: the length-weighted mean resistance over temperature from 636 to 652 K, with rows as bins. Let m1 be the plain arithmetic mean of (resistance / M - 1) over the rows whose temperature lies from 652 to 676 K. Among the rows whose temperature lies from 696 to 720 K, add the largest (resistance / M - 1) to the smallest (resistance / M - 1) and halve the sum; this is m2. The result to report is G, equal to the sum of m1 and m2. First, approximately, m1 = 0.00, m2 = -0.07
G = -0.07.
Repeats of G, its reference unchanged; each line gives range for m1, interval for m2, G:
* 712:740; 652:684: -0.08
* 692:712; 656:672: -0.07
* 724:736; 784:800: -0.04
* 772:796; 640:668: 0.00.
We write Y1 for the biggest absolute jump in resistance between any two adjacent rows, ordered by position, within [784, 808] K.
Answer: 2.7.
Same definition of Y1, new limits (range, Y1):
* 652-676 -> 0.6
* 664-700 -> 3.5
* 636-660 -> 1.5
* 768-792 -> 2.4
